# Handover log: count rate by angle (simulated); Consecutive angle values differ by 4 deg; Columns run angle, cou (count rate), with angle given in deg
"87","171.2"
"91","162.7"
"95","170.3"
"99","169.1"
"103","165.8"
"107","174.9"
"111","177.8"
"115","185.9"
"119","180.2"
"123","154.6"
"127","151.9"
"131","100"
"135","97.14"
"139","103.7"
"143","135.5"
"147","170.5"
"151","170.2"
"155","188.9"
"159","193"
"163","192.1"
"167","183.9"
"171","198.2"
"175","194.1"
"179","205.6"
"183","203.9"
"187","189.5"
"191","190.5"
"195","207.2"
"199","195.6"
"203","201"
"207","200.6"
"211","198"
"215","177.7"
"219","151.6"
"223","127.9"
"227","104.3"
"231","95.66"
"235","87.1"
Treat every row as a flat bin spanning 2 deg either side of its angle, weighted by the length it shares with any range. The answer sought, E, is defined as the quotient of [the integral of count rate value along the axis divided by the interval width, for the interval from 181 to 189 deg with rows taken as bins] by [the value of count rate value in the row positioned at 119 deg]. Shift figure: 1.1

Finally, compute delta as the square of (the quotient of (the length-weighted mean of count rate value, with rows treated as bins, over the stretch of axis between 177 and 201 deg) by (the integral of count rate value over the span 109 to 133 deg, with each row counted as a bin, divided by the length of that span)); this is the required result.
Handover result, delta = 1.57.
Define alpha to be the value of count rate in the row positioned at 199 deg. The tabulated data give 195.6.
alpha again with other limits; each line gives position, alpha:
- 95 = 170.3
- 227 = 104.3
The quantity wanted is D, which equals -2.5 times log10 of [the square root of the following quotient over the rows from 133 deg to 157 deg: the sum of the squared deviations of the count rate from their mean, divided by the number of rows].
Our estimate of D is -3.9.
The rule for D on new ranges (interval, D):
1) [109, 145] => -3.8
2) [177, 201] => -2.1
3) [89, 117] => -2.2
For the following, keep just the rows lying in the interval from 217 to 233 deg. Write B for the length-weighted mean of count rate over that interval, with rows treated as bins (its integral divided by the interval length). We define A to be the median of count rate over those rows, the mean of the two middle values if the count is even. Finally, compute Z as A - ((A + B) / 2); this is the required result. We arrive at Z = -2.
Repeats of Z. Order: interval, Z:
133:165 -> 7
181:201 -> -1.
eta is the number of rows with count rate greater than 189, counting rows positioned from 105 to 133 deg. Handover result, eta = 0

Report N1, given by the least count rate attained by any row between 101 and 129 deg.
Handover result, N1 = 151.9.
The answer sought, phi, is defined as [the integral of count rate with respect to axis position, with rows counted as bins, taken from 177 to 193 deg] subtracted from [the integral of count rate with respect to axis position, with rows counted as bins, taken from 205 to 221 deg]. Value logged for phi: -246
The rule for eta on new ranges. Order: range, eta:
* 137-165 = 2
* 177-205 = 7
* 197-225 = 4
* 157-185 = 6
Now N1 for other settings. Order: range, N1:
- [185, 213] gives 189.5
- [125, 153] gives 97.14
